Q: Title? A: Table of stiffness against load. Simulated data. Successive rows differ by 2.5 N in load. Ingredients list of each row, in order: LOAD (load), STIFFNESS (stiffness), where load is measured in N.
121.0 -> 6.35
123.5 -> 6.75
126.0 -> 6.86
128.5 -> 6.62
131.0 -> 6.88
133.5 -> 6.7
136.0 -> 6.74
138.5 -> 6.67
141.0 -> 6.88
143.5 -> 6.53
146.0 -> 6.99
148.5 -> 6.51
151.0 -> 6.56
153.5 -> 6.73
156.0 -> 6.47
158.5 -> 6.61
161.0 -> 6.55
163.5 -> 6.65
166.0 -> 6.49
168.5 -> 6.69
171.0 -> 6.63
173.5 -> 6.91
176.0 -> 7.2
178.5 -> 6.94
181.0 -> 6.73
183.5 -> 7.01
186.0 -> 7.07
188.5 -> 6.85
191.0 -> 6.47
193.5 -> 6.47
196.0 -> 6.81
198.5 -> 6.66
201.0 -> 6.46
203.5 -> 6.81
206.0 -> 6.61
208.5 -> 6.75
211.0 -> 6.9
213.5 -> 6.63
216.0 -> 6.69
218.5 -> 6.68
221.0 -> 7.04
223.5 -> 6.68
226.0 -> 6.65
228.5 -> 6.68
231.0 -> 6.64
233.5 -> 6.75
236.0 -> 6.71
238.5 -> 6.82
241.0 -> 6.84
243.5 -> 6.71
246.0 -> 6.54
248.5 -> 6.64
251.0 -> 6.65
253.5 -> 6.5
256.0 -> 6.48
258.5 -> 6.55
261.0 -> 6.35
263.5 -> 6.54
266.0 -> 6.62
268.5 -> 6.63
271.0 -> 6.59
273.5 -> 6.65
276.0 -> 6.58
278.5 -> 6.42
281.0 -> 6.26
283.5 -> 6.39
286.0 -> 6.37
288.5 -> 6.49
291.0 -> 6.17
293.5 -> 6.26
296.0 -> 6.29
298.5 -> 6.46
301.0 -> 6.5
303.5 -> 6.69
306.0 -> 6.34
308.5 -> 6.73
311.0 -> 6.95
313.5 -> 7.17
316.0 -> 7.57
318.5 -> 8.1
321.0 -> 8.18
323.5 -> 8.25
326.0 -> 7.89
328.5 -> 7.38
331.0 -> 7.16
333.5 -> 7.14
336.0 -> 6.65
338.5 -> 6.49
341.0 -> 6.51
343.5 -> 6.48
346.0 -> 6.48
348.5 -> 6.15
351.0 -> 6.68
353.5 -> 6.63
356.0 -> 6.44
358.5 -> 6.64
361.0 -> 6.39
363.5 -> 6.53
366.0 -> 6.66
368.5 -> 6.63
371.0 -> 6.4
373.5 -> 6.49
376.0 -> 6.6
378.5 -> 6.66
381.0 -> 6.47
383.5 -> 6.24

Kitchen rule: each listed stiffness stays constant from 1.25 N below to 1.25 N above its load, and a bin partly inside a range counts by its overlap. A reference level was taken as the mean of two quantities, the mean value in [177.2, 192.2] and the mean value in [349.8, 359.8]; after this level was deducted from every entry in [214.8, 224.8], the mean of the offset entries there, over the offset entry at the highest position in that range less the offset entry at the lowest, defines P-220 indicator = -5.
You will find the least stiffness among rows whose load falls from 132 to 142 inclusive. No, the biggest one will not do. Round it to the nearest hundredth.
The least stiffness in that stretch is 6.67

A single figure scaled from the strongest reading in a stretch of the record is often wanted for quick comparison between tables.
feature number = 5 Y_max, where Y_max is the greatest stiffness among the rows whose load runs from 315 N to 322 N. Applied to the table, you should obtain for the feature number 40.9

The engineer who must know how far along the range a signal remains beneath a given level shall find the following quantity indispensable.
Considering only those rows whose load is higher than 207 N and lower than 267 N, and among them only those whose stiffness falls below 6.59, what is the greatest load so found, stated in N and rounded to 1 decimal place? 263.5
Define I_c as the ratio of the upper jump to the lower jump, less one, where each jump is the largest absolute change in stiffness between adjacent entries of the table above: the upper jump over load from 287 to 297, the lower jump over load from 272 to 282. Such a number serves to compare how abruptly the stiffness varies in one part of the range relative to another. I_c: 1.0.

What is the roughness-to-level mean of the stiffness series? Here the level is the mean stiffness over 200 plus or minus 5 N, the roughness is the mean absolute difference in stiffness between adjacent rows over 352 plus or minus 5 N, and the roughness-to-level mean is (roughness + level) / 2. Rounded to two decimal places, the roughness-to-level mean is 3.47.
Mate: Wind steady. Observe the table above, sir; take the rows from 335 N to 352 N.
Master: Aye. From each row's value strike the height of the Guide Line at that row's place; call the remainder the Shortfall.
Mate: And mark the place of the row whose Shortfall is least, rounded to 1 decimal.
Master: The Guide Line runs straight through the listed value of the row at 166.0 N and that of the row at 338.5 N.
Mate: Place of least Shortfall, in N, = 348.5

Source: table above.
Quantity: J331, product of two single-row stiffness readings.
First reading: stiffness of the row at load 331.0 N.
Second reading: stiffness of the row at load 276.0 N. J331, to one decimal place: 47.1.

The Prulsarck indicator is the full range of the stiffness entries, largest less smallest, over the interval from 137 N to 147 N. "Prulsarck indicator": 0.46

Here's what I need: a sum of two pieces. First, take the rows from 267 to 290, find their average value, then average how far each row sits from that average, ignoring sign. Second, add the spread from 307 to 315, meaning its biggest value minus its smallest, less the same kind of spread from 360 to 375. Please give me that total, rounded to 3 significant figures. 0.283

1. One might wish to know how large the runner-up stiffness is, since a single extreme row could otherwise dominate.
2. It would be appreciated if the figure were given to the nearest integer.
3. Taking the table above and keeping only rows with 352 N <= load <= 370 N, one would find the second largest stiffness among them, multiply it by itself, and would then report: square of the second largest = 44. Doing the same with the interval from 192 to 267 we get 48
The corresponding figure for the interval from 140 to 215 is 50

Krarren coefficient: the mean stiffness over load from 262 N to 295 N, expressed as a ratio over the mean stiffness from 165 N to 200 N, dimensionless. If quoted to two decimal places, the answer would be 0.95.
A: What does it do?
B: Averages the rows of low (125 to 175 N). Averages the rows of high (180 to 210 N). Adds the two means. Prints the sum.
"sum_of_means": 13.41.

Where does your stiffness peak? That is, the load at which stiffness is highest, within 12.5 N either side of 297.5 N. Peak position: 308.5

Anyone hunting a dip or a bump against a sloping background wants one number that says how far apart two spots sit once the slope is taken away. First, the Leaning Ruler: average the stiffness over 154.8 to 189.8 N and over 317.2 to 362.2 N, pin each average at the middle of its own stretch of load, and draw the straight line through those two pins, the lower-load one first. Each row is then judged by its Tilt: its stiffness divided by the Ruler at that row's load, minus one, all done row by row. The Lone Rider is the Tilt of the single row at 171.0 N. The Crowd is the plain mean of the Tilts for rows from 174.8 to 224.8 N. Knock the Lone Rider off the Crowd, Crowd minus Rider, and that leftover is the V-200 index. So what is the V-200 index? 0.02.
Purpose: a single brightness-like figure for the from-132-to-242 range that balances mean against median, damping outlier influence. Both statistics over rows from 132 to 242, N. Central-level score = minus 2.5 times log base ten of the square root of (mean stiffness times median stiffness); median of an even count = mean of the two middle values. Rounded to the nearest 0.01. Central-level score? -2.07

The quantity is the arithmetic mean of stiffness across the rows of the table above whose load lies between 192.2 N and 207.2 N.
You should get 6.64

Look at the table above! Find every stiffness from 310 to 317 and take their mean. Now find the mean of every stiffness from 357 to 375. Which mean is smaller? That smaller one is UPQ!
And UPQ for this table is 6.53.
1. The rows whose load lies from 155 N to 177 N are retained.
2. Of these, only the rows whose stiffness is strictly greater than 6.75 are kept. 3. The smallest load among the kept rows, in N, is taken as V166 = 173.5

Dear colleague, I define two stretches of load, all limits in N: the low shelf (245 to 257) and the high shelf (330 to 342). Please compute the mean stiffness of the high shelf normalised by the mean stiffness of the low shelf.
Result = 1.03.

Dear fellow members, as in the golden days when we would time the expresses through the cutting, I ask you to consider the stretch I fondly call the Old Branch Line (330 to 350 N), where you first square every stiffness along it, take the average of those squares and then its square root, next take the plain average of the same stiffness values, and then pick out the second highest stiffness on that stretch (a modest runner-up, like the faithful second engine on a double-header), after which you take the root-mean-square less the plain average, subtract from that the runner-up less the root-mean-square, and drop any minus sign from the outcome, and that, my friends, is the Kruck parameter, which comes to 0.49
